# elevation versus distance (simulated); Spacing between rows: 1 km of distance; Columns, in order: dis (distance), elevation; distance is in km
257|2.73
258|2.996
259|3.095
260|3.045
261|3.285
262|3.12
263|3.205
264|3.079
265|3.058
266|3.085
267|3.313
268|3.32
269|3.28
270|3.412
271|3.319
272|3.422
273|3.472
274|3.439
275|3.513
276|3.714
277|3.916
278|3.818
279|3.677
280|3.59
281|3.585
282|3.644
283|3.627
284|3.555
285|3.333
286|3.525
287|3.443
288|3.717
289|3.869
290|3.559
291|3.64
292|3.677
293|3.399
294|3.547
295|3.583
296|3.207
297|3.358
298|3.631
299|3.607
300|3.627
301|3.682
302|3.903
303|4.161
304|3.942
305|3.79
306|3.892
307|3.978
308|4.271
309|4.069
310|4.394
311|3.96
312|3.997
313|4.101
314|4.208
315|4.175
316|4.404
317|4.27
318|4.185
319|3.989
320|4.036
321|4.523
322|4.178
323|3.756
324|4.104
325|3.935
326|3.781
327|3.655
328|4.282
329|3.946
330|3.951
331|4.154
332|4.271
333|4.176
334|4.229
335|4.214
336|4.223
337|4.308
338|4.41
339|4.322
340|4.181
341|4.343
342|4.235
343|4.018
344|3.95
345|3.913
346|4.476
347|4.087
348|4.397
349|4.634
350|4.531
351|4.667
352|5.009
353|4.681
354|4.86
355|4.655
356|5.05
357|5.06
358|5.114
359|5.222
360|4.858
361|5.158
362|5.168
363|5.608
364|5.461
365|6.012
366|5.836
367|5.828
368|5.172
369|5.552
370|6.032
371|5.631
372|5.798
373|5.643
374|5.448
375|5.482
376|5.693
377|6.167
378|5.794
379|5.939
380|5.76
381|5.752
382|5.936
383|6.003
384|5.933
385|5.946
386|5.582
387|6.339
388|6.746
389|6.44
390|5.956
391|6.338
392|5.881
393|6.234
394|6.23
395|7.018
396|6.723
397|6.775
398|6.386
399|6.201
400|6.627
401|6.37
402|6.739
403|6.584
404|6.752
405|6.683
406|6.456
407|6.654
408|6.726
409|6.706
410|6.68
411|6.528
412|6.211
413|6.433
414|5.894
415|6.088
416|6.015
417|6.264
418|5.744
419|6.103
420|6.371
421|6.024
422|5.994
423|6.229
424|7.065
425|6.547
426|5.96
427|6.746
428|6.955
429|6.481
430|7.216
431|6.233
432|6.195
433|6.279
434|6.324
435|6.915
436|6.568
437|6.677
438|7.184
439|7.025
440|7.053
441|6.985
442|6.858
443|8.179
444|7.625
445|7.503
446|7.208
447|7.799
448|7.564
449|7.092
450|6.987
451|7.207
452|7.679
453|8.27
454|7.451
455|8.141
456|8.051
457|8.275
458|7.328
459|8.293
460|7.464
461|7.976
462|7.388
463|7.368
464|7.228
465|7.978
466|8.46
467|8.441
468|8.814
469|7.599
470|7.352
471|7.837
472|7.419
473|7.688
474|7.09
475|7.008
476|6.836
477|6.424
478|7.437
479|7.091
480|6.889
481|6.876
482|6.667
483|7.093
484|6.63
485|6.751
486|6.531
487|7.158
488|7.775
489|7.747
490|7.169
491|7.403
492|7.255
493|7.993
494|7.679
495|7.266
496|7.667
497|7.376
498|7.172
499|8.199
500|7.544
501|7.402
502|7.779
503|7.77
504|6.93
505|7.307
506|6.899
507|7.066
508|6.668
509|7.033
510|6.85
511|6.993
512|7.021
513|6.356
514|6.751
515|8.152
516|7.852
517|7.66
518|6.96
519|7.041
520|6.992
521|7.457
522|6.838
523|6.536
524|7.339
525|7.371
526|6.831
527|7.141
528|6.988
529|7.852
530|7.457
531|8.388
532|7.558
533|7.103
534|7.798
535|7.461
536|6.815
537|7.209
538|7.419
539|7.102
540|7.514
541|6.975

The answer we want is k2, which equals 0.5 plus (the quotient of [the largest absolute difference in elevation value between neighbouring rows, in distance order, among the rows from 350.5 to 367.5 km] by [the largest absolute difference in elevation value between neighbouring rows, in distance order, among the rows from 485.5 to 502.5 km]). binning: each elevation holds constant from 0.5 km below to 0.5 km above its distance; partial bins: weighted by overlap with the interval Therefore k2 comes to 1.0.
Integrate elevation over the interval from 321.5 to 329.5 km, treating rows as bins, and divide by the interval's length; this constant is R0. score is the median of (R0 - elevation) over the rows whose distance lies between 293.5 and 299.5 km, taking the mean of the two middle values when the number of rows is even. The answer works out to 0.4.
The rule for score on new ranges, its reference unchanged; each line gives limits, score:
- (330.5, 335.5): -0.3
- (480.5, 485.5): -2.8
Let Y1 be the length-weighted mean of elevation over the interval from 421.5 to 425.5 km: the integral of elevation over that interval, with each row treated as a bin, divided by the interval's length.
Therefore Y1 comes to 6.46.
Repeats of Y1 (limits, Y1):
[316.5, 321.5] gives 4.20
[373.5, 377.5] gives 5.70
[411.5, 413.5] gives 6.32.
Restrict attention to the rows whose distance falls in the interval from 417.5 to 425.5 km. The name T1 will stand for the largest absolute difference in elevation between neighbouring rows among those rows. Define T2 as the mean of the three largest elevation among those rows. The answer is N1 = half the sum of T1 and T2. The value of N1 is 3.7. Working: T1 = 0.8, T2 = 6.7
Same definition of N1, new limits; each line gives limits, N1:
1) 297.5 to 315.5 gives 2.4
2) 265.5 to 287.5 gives 2.0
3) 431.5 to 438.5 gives 3.8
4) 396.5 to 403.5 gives 3.6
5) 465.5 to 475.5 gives 4.9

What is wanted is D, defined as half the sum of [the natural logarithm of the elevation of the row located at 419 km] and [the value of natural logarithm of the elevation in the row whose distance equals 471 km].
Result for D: 1.93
